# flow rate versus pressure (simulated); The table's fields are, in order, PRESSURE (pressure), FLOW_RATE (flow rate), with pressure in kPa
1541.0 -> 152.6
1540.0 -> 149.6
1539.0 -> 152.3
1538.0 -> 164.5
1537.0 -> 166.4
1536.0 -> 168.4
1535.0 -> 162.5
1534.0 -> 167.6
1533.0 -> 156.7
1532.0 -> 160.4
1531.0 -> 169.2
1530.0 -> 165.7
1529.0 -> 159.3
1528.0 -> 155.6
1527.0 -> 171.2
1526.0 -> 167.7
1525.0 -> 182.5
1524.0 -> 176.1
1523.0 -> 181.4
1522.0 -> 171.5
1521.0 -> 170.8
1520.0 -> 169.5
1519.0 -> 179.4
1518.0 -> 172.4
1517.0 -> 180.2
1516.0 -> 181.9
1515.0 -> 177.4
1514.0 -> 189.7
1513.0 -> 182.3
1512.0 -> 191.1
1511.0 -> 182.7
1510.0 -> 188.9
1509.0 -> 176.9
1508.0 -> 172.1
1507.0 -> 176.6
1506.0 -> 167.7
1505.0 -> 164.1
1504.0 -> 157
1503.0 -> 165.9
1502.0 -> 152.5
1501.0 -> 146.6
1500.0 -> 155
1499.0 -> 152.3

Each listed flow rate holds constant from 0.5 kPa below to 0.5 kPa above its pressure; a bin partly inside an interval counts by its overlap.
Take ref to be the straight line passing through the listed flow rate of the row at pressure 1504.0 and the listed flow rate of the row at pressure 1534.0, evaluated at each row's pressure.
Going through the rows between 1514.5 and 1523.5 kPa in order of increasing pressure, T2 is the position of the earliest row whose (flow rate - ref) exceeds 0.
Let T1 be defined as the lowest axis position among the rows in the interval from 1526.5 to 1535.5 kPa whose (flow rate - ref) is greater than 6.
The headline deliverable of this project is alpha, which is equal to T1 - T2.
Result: 12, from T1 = 1527.0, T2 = 1515.0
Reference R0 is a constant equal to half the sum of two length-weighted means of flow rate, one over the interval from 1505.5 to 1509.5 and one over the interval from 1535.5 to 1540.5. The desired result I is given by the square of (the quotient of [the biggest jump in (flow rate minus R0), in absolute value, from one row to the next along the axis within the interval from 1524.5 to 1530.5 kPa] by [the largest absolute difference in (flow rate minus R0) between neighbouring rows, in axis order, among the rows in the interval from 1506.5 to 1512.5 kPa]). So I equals 1.7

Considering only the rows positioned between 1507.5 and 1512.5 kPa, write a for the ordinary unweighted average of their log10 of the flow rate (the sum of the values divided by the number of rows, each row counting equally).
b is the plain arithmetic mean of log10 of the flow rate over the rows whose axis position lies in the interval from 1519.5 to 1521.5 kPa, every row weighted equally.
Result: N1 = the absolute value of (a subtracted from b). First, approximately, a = 2.26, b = 2.231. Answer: 0.030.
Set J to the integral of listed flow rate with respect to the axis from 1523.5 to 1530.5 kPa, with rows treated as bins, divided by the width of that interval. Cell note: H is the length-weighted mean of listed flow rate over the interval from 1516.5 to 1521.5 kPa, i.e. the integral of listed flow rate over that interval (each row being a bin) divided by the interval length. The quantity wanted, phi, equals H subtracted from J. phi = -6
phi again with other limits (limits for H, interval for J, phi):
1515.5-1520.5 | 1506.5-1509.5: -1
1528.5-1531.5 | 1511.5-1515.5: 20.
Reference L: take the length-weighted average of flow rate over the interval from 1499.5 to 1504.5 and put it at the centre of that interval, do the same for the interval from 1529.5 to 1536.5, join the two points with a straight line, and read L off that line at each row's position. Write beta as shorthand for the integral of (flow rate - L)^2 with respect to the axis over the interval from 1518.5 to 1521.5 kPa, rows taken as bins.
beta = 542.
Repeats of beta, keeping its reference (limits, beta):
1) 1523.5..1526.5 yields 653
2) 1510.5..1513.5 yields 2249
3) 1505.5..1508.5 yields 738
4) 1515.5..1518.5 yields 1076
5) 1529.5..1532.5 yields 48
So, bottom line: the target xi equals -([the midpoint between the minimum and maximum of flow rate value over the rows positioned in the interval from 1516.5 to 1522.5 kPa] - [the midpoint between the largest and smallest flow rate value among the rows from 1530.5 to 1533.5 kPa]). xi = -12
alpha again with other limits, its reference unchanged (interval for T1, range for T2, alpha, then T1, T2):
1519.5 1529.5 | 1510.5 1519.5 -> 9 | 1520.0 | 1511.0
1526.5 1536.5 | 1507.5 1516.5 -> 19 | 1527.0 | 1508.0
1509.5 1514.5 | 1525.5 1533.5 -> -16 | 1510.0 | 1526.0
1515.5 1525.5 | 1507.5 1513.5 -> 8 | 1516.0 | 1508.0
